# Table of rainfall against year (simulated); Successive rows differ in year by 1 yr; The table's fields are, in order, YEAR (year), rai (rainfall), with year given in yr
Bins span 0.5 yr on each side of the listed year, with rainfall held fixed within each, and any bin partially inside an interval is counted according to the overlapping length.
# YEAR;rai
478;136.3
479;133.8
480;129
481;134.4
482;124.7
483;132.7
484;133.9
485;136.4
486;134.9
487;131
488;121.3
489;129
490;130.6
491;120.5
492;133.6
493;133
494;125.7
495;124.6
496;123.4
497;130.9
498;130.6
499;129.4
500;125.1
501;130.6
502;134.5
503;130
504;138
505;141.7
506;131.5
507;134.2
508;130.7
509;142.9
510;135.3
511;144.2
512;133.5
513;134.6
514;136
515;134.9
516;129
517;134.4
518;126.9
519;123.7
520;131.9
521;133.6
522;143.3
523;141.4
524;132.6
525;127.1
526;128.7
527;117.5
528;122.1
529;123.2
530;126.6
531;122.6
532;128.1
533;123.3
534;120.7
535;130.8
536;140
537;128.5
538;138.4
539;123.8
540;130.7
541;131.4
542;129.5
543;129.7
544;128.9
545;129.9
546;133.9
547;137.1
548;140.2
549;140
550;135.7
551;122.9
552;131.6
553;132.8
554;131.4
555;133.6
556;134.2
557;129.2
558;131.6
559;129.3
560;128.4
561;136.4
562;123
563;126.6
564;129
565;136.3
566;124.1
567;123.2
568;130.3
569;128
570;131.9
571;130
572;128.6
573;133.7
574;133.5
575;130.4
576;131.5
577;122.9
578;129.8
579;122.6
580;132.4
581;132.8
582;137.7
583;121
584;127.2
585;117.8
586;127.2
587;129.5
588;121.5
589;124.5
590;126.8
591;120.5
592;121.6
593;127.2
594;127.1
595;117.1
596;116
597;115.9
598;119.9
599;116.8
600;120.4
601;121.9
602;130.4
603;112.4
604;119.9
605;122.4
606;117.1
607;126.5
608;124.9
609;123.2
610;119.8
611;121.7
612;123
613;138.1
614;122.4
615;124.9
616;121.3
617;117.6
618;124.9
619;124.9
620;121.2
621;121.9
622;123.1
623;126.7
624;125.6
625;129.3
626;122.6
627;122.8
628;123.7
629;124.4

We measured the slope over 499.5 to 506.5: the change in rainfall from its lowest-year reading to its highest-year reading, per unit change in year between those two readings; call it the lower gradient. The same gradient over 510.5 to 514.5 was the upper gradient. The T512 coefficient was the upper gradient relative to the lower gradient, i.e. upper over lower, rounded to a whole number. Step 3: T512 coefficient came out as -3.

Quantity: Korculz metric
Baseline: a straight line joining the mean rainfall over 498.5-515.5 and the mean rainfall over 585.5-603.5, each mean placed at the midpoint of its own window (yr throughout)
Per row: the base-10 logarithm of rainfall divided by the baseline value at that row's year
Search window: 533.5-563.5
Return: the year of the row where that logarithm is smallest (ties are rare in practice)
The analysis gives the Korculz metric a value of 534 yr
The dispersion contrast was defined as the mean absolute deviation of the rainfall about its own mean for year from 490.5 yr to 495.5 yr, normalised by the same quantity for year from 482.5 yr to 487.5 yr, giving 3.02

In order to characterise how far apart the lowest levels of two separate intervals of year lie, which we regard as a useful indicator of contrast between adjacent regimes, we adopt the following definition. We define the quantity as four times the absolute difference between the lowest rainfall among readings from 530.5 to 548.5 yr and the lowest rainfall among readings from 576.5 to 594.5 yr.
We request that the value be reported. 12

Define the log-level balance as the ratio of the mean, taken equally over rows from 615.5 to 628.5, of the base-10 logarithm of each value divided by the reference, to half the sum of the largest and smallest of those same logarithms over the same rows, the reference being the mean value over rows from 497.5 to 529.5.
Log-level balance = 0.98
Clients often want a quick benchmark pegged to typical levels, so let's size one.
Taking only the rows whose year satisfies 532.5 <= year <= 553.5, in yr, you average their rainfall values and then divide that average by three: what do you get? 43.8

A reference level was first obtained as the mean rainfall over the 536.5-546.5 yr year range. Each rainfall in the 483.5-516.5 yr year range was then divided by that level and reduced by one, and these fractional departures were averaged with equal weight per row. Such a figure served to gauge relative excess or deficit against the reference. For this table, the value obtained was 0.012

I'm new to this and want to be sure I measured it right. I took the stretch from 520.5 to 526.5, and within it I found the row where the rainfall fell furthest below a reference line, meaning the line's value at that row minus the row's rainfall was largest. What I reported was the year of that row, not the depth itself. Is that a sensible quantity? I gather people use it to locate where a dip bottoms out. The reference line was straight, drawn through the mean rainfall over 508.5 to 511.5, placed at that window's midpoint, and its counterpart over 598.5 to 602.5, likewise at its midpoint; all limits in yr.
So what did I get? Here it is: 525 yr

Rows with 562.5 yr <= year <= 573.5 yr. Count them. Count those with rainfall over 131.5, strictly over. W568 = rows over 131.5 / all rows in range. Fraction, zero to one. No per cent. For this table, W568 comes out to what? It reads 0.27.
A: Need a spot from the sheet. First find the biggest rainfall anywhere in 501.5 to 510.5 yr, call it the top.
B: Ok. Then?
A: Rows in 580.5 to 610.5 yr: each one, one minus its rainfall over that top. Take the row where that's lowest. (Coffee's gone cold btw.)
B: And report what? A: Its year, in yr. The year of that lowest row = 582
